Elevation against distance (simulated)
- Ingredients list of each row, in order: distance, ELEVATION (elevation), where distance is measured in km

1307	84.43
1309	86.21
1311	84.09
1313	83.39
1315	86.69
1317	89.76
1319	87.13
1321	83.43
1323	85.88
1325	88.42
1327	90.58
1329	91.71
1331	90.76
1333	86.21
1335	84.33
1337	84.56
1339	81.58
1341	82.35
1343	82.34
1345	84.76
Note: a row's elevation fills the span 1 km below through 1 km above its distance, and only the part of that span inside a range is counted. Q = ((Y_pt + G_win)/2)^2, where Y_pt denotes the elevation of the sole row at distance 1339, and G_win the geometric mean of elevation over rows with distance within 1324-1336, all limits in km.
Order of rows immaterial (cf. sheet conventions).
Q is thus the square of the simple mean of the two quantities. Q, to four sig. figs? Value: 7243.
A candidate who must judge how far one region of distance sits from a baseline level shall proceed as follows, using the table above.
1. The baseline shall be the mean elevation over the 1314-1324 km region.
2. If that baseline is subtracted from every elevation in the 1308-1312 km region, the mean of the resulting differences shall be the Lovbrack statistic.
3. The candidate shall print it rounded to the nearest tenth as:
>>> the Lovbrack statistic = -1.4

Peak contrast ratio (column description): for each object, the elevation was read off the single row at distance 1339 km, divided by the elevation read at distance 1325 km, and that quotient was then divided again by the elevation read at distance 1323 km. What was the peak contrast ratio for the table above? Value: 0.0107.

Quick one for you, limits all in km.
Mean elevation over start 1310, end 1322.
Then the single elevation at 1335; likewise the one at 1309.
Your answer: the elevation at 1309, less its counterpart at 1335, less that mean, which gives -84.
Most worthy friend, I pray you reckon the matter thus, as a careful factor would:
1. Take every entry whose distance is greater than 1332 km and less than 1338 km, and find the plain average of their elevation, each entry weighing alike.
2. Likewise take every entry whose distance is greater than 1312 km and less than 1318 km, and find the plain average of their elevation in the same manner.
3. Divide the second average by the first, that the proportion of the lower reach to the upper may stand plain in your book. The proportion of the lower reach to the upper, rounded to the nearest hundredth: 1.02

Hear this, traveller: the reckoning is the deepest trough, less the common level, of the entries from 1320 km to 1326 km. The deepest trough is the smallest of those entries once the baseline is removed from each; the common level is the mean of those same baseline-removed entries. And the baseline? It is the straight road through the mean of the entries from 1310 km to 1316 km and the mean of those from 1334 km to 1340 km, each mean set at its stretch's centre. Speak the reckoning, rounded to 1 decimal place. -2.6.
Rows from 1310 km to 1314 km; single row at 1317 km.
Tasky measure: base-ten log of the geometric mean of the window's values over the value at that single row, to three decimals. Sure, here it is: -0.030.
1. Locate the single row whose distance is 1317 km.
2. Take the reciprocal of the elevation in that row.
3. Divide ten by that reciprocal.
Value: 898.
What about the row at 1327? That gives 906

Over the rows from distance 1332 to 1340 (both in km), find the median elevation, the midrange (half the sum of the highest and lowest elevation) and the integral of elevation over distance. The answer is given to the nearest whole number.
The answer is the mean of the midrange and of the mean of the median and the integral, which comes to 231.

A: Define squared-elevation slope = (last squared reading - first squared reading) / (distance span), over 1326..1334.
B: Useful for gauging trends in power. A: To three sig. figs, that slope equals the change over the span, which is -129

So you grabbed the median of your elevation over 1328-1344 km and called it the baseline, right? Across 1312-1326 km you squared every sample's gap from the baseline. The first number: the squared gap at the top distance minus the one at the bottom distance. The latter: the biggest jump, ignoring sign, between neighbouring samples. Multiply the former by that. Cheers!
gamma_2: 341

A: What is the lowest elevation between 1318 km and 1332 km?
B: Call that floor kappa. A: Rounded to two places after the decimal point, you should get 83.43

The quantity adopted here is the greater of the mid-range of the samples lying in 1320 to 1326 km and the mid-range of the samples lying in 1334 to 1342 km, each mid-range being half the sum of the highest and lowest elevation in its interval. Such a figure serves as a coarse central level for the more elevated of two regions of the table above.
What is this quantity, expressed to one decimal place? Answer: 85.9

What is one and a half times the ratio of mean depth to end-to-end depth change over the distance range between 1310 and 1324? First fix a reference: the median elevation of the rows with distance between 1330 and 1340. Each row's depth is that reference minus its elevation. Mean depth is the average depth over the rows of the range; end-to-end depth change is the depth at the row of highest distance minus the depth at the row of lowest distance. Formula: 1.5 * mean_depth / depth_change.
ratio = 1.0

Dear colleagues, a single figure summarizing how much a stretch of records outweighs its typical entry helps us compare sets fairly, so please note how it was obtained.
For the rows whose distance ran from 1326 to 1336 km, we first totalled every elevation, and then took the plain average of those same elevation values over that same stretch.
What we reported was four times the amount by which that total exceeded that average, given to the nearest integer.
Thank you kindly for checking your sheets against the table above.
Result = 1419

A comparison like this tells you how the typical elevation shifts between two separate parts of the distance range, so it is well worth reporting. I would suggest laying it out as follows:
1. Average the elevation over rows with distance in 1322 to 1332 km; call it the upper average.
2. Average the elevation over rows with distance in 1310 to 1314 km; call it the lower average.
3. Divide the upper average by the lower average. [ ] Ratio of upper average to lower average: 1.07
